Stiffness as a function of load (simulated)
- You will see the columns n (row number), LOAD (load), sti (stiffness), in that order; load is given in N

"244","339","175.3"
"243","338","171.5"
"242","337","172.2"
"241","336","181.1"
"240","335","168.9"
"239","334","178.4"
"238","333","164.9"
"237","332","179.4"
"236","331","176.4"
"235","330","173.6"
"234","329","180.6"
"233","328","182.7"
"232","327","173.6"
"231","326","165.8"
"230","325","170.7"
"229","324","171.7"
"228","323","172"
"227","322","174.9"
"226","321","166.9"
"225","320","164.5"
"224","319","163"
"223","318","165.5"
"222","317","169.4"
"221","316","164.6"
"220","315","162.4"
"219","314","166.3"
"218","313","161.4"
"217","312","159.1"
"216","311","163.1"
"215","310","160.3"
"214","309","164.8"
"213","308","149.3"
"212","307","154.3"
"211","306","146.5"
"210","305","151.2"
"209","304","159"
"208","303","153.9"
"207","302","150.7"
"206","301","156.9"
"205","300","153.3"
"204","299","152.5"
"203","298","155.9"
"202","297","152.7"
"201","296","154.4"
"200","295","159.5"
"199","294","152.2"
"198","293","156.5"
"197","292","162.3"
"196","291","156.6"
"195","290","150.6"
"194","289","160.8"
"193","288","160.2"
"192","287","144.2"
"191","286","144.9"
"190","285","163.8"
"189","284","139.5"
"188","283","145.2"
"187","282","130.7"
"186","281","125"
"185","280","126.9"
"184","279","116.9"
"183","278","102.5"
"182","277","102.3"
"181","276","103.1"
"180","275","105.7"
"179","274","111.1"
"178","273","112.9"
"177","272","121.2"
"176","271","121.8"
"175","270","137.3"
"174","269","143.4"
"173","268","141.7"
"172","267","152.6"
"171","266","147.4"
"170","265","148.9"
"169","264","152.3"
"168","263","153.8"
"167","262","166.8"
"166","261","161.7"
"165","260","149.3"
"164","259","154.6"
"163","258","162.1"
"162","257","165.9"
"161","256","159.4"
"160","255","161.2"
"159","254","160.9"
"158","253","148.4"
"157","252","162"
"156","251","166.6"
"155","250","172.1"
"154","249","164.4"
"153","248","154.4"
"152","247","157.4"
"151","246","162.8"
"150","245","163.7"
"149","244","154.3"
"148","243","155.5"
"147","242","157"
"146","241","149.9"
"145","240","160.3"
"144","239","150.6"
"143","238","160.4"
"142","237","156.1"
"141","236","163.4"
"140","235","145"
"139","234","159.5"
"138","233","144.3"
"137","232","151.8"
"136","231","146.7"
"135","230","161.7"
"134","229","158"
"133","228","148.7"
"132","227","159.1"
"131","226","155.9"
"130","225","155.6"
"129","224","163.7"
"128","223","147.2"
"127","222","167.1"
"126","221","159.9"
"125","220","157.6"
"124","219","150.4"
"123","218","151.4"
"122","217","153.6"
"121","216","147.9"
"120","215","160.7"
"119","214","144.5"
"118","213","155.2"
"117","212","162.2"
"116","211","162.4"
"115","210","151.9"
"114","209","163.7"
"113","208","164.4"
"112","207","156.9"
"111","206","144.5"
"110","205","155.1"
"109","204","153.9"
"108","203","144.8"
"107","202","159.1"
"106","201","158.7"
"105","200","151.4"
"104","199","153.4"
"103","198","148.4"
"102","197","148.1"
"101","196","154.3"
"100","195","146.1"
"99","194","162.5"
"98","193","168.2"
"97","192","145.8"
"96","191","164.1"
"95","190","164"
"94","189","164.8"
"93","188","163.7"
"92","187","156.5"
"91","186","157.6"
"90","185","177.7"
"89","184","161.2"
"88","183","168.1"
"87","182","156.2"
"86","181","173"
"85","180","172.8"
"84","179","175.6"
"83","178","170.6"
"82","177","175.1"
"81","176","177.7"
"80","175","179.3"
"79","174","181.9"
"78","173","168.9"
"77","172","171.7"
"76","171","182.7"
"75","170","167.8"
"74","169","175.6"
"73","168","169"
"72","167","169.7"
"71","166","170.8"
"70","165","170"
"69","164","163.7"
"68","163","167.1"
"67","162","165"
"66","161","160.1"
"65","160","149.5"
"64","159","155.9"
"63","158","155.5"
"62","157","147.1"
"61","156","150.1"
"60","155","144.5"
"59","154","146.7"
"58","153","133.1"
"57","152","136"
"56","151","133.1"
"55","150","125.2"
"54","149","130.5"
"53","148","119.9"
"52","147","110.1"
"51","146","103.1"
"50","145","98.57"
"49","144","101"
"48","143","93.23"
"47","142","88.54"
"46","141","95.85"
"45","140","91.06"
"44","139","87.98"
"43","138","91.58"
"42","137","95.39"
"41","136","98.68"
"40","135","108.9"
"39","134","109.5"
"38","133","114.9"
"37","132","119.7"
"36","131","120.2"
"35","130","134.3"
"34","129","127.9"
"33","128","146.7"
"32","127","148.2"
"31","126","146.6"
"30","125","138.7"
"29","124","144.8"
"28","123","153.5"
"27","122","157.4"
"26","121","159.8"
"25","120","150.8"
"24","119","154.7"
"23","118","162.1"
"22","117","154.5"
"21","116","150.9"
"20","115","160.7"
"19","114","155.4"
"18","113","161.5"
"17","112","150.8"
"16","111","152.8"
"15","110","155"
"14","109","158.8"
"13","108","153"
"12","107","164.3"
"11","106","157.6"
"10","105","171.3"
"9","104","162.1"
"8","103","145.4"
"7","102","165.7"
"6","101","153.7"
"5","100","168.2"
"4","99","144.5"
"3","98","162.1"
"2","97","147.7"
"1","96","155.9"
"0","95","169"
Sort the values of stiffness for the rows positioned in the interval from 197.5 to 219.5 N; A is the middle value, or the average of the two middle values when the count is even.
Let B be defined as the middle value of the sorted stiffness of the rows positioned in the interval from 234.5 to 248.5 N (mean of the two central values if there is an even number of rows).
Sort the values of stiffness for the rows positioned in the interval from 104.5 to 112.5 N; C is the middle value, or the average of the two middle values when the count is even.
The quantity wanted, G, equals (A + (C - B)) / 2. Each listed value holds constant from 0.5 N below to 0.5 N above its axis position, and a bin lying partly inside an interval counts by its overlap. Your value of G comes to 77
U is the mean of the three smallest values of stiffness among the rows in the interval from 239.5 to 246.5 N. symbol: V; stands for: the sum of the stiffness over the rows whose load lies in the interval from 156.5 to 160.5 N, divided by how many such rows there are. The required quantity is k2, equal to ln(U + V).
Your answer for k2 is 5.72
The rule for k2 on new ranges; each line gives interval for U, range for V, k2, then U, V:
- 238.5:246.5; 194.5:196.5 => 5.71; 152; 150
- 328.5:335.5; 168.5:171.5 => 5.84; 169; 175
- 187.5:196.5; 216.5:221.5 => 5.71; 149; 155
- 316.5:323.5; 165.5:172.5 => 5.82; 164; 172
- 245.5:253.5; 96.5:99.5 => 5.72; 153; 151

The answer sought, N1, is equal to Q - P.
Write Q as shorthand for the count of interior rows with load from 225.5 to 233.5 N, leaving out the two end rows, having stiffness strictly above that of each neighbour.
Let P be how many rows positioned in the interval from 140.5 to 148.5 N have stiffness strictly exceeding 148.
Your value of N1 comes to 3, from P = 0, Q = 3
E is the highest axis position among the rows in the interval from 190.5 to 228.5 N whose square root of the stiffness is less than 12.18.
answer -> 223 N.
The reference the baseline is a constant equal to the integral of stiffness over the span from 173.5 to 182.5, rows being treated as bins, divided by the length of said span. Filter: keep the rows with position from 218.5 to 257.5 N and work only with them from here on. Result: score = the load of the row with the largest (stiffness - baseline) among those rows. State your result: 250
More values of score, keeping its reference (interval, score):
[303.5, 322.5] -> 322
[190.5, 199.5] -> 193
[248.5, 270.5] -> 250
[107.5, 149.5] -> 118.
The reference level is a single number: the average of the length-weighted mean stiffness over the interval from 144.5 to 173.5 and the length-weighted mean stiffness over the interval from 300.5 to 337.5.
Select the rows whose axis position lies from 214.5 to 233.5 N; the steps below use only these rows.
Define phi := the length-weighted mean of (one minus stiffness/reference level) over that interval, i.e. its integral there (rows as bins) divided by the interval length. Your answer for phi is 0.019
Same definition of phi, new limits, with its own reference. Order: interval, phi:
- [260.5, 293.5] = 0.122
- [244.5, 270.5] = 0.008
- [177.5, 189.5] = -0.055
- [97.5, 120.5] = 0.004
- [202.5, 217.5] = 0.019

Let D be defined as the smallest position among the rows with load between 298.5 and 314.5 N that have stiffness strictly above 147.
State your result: 299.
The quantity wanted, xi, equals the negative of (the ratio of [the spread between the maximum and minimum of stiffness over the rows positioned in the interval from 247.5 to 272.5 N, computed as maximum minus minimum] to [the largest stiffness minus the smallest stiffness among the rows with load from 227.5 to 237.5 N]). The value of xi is -2.7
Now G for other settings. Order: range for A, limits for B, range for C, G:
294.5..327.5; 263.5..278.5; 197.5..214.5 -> 97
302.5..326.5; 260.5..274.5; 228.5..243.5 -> 87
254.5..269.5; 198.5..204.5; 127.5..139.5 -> 56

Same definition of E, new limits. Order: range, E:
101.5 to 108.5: 103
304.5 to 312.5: 306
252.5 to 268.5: 268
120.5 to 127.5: 127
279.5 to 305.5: 287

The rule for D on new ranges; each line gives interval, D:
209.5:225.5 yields 210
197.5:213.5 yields 198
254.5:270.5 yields 255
